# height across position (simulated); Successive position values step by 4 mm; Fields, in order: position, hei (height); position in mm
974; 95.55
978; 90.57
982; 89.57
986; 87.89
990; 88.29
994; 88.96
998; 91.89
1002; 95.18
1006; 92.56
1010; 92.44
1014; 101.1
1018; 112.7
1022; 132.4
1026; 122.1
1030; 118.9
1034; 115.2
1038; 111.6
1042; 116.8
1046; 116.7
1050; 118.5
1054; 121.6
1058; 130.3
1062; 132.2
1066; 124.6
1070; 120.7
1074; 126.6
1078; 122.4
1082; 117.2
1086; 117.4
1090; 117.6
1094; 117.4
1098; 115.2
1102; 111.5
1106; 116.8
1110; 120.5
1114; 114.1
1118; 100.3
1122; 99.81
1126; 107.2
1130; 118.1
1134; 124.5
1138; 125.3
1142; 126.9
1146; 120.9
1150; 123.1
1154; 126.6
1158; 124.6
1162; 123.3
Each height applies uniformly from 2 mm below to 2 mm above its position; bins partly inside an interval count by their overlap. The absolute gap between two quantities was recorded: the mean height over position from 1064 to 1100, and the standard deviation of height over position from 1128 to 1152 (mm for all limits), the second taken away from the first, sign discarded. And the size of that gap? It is 117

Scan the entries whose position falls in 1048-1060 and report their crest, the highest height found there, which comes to 130.3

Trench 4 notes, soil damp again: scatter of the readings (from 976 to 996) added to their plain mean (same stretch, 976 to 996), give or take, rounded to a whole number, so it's 90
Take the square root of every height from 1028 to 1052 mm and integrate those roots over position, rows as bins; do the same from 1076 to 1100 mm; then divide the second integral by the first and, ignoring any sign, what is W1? 1.007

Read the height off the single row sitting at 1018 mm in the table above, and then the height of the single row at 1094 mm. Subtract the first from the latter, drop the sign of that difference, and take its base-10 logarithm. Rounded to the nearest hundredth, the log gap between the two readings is 0.67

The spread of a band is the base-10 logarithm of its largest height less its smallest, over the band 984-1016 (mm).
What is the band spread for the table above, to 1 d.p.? 1.1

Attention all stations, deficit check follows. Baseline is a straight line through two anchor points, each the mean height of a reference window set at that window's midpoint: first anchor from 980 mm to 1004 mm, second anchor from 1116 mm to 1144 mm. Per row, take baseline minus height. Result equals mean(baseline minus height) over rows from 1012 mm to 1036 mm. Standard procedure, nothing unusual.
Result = -21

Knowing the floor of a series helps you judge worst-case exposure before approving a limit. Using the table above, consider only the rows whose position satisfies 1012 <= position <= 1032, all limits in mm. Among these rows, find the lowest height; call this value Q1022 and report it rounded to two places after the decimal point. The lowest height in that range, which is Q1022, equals 101.10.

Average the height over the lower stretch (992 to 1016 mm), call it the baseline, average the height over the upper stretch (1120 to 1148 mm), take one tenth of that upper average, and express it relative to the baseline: 0.125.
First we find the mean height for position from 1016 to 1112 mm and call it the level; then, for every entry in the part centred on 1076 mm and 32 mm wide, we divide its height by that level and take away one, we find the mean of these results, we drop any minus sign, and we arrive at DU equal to 0.021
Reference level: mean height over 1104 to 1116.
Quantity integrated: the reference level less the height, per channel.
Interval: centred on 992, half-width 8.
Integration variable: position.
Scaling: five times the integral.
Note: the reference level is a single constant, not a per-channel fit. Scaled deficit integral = 2230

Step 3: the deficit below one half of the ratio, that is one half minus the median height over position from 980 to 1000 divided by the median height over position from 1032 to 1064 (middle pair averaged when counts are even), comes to -0.26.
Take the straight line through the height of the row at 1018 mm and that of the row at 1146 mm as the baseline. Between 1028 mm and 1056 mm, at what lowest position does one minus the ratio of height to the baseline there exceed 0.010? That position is 1038 mm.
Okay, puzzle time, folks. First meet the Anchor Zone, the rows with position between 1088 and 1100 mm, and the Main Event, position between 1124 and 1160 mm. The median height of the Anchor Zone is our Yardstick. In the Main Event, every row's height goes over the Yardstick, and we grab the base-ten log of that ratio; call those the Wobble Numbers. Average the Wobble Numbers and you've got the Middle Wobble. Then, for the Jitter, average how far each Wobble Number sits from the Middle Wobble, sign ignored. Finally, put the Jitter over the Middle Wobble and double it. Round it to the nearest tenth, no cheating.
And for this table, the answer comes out 2.0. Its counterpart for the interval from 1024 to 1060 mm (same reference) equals 4.6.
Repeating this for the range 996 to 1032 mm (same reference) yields -2.3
